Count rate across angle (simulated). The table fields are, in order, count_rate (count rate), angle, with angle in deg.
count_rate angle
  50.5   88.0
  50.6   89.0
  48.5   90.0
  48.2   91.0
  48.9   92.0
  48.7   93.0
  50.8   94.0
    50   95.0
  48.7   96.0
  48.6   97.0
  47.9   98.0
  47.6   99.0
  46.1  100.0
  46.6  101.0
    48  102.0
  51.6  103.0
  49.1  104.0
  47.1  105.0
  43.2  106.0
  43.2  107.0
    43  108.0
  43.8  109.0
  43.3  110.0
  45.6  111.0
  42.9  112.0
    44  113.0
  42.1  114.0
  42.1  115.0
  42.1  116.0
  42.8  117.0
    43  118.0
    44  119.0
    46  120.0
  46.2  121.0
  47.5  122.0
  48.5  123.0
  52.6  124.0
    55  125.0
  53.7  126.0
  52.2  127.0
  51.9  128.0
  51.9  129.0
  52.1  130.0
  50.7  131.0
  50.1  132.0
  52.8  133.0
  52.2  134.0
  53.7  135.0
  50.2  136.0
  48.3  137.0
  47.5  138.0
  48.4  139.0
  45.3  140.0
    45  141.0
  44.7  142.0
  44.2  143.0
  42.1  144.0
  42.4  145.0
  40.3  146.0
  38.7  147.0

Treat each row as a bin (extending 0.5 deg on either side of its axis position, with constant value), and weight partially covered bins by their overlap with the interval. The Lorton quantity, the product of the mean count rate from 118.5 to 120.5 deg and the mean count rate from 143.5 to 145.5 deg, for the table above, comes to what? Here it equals 1901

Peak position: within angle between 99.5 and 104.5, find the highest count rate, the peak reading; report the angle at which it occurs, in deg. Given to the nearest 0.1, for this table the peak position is 103.0 deg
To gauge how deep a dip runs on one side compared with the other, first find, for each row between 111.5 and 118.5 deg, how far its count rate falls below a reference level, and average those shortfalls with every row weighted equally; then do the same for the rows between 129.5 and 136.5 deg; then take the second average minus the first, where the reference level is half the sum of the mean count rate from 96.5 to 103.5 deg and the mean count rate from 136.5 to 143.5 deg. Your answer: -9.0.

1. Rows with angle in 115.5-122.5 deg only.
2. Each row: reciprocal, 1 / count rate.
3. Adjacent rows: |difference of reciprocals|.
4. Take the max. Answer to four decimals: 0.0010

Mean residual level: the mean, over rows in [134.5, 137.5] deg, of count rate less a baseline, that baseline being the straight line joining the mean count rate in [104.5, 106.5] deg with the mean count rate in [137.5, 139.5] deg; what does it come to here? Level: 3.0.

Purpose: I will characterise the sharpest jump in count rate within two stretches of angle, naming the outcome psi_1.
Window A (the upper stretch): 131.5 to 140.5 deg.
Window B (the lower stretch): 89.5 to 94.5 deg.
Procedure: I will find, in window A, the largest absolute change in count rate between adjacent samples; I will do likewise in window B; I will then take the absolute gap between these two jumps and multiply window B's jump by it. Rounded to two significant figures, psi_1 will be 2.9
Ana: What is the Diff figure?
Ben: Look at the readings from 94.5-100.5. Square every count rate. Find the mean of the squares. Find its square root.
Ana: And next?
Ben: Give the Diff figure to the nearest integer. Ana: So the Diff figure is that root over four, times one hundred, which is 1204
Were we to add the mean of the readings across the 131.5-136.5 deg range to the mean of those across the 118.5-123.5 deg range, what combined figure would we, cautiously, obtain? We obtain 98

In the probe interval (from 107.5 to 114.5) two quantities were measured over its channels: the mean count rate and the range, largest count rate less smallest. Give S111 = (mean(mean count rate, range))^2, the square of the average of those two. 553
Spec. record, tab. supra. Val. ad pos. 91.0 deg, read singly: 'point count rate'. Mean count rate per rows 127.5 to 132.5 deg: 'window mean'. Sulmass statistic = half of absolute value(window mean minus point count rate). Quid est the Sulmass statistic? 1.6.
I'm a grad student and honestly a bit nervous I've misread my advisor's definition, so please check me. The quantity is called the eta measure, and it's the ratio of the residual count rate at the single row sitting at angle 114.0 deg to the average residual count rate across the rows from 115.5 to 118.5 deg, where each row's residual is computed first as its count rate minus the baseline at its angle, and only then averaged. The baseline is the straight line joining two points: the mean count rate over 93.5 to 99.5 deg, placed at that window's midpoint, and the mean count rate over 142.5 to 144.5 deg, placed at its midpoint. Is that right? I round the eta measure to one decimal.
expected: 1.2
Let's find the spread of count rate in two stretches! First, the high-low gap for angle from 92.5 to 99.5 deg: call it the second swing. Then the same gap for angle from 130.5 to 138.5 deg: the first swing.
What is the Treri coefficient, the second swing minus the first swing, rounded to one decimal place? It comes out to -3.0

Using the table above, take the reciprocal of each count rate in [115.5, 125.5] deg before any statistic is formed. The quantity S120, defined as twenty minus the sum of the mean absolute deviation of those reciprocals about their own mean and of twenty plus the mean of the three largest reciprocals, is -0.0249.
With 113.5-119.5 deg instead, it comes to -0.0241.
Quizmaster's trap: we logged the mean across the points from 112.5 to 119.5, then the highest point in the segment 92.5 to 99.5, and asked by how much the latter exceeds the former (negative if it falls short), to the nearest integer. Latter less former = 8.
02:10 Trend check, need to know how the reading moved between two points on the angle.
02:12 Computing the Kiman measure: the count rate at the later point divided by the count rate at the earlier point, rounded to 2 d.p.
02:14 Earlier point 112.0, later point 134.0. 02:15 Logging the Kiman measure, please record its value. 1.22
